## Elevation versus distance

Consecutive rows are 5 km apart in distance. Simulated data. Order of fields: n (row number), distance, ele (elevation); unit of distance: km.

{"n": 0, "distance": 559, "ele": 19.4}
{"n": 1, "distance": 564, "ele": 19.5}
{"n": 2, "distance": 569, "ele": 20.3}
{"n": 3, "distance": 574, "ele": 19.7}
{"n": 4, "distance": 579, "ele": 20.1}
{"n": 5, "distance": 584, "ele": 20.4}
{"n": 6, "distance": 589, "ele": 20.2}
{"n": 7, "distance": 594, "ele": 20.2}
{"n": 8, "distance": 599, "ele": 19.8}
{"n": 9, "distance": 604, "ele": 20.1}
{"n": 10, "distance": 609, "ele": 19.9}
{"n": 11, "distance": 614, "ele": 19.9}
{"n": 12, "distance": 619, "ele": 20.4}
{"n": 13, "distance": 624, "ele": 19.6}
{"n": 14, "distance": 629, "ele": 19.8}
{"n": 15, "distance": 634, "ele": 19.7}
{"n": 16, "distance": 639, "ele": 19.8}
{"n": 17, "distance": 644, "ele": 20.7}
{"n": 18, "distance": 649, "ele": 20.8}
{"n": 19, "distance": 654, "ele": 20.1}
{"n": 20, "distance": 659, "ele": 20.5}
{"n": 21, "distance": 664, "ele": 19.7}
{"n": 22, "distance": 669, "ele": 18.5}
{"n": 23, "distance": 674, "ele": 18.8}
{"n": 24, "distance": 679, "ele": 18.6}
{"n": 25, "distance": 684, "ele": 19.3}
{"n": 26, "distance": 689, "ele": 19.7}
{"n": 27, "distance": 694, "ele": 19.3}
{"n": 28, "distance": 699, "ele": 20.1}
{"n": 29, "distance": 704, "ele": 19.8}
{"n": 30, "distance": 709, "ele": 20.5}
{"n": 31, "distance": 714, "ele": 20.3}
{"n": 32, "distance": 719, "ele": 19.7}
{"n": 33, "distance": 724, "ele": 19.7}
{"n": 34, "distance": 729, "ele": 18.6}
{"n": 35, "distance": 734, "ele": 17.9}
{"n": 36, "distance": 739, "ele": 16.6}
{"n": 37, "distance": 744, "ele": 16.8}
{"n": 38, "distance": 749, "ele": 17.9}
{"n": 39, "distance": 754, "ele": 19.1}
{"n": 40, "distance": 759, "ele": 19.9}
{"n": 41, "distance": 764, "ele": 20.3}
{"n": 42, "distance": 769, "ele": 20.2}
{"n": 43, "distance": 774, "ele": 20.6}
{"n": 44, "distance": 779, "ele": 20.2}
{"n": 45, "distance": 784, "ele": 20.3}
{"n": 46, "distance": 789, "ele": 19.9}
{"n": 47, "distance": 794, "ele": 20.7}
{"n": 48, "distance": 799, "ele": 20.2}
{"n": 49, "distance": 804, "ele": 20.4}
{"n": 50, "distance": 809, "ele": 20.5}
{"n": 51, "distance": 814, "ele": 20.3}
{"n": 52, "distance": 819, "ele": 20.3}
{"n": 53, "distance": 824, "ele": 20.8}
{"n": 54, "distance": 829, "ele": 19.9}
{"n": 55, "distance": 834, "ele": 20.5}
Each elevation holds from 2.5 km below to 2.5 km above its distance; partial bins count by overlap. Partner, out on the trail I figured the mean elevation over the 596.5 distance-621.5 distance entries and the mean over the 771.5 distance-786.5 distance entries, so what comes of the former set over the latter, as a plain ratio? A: 0.98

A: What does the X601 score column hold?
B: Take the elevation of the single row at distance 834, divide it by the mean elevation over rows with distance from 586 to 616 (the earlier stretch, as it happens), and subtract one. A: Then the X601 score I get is 0.024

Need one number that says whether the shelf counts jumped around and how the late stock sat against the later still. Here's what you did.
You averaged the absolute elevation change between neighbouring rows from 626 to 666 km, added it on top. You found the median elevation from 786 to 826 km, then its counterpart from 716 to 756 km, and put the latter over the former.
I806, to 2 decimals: 1.34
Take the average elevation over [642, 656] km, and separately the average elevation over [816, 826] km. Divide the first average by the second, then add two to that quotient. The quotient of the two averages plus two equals 3.00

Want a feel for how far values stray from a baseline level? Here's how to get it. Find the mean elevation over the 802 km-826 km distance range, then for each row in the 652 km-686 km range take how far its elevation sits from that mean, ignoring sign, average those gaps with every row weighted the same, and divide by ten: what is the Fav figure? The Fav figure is 0.11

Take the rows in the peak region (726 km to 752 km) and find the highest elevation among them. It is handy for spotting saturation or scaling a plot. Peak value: 18.6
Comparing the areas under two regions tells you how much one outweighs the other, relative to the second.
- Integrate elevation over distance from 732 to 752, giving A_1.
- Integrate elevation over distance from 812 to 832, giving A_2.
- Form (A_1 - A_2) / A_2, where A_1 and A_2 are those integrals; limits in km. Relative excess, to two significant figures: -0.15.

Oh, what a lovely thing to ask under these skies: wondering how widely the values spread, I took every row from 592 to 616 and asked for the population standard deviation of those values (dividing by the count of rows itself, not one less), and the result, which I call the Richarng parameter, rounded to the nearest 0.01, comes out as 0.15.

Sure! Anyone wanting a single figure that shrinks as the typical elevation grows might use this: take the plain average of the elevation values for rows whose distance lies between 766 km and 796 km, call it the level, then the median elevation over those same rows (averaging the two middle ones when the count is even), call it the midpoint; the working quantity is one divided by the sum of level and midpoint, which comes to 0.0247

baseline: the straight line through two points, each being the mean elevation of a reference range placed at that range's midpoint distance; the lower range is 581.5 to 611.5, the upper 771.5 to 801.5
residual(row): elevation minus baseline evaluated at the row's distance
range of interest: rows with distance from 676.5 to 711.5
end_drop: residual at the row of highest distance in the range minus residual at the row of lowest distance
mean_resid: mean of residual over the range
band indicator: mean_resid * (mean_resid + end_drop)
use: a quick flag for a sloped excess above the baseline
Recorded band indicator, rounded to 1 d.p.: -0.8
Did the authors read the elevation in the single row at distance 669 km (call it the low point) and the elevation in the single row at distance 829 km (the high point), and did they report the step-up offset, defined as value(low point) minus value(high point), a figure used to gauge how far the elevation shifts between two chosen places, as -1.4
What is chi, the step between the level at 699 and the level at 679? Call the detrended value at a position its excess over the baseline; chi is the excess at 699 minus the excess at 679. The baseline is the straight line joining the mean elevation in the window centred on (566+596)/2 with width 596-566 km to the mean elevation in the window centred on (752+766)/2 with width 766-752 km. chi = 1.5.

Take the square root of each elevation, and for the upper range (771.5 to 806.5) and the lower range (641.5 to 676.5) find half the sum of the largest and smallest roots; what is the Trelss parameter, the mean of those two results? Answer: 4.47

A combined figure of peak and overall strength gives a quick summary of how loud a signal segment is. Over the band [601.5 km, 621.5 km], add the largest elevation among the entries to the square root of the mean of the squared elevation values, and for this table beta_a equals 40.5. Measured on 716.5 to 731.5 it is 39.0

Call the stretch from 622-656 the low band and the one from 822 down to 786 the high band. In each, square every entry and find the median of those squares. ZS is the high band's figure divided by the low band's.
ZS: 1.05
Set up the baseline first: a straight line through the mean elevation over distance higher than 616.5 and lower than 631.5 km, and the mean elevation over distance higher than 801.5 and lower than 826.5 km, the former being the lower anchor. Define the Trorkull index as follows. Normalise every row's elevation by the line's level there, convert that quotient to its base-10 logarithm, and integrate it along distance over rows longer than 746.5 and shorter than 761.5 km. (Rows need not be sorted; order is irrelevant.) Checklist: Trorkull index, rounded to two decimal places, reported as -0.45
